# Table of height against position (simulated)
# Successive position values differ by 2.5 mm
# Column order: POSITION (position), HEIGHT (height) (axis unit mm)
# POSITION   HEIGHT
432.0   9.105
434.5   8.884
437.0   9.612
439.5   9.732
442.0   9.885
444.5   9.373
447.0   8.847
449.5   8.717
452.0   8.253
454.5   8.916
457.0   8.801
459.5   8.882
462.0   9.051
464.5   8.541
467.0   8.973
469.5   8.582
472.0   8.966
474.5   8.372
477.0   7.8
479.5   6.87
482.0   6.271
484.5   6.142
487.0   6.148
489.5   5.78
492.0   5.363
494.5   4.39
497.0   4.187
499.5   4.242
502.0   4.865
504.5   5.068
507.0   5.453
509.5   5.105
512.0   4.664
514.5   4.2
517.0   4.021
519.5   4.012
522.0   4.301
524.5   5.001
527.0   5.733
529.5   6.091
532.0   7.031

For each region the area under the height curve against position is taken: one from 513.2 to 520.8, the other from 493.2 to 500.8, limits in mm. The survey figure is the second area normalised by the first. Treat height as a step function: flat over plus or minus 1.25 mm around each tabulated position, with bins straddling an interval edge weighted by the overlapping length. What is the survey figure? 1.0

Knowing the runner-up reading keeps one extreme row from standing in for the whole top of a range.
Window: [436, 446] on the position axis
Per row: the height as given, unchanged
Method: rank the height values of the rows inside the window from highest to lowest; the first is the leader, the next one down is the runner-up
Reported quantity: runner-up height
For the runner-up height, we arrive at 9.732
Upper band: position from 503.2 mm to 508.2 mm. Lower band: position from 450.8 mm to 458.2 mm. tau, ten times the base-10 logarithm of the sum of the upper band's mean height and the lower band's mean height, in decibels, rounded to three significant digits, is 11.4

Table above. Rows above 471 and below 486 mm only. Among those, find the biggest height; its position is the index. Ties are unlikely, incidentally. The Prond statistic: 472.0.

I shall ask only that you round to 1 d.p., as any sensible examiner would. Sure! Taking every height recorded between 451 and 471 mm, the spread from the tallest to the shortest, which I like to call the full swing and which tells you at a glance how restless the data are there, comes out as 0.8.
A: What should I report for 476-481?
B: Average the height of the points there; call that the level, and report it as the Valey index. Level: 7.3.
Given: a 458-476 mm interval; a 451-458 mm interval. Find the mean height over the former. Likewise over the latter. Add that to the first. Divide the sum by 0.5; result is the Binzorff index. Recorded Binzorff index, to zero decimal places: 35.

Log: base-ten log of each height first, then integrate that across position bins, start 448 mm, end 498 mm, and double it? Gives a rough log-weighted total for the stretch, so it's 86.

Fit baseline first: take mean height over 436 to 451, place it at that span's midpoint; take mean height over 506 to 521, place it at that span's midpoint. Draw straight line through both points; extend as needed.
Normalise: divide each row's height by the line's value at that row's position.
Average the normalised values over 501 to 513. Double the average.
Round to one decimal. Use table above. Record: 2.0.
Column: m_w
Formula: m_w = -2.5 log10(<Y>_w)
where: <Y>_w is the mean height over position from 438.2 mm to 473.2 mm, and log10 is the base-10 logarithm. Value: -2.38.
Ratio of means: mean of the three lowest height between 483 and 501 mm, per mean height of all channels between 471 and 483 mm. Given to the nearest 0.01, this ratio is 0.56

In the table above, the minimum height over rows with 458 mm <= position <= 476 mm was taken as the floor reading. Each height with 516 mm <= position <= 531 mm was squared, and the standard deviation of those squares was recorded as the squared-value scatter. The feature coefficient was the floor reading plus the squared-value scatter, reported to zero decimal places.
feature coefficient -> 17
